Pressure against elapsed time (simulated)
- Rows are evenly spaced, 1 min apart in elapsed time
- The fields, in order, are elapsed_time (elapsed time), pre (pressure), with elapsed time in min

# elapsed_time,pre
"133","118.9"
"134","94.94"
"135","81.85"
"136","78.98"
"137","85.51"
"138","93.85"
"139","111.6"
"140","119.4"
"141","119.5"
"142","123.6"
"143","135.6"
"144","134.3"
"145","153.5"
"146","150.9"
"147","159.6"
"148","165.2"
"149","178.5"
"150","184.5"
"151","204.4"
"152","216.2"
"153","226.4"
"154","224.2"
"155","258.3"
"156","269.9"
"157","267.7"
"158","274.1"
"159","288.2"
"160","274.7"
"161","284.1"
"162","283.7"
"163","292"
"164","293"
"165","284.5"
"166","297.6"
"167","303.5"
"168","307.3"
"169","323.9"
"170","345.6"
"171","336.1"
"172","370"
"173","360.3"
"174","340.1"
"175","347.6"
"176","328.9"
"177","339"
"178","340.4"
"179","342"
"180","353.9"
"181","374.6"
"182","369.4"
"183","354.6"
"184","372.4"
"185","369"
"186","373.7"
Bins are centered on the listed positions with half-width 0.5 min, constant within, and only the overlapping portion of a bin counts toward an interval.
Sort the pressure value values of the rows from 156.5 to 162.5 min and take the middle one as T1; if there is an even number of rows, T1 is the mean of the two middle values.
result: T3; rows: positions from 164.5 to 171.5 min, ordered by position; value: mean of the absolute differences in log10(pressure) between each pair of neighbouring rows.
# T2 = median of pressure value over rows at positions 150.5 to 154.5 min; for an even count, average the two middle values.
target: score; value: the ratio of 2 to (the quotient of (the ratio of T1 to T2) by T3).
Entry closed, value 0.03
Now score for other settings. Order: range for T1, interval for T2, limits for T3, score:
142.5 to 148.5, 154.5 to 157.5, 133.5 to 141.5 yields 0.13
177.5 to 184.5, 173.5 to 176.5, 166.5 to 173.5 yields 0.04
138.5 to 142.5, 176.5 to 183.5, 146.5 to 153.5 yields 0.15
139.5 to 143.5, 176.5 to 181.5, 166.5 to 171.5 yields 0.10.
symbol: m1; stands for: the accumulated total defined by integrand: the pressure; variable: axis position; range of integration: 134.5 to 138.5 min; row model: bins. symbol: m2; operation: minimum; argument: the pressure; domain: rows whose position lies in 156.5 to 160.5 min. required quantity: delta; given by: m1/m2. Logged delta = 1.3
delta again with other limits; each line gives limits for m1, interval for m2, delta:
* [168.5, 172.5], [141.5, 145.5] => 11.1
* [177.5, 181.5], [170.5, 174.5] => 4.2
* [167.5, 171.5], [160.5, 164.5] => 4.6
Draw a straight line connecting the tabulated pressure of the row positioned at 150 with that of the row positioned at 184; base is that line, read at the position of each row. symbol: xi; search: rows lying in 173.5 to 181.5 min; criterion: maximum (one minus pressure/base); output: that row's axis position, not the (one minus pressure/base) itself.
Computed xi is 179 min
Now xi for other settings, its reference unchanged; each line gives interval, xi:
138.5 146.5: 142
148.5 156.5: 149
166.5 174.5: 174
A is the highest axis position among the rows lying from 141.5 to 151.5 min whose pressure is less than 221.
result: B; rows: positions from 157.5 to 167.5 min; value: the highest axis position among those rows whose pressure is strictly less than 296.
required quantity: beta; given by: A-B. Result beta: -14 min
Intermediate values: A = 151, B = 165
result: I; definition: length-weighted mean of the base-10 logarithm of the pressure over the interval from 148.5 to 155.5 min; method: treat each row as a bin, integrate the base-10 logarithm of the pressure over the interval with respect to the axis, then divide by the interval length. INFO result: 2.326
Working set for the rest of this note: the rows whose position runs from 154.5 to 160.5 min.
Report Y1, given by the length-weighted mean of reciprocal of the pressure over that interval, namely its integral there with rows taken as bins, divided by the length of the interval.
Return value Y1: 0.0037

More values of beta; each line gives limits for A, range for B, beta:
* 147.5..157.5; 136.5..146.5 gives 6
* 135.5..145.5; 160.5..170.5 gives -20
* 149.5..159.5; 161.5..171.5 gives -13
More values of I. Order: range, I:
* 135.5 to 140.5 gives 1.985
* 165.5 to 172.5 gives 2.512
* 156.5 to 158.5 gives 2.433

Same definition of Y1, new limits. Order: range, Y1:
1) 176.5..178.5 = 0.0029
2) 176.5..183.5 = 0.0028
